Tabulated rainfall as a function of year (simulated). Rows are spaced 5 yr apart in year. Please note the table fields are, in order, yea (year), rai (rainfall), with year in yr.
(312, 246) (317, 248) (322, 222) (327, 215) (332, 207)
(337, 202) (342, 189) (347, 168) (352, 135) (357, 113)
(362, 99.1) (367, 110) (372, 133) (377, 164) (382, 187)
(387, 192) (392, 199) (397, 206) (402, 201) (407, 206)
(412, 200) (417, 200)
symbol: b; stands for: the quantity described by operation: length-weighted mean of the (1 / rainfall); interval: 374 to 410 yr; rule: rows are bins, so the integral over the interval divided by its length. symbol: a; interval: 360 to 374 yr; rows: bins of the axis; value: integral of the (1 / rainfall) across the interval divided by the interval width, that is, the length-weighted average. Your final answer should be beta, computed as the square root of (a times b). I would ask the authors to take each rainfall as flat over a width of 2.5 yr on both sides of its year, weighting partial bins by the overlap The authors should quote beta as 0.0068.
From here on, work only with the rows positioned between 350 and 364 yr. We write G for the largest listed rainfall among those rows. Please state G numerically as 135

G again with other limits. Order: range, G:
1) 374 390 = 192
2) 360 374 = 133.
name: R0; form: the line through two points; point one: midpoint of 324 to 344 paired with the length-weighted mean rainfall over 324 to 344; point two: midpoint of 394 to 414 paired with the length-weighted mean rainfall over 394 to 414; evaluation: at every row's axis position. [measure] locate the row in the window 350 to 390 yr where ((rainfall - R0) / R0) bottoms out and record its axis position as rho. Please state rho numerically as 362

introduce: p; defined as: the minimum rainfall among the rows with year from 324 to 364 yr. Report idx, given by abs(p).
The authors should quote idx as 99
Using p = 99.1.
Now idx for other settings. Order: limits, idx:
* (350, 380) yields 99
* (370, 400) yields 133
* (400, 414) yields 200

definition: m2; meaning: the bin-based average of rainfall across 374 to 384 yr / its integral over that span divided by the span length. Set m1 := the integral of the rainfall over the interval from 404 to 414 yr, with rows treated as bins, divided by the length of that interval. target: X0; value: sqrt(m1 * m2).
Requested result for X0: 187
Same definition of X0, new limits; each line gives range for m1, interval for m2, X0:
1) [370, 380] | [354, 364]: 128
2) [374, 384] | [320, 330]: 194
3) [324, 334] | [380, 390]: 201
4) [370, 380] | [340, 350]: 163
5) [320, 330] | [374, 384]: 194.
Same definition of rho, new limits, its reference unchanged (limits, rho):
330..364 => 362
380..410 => 382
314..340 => 337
